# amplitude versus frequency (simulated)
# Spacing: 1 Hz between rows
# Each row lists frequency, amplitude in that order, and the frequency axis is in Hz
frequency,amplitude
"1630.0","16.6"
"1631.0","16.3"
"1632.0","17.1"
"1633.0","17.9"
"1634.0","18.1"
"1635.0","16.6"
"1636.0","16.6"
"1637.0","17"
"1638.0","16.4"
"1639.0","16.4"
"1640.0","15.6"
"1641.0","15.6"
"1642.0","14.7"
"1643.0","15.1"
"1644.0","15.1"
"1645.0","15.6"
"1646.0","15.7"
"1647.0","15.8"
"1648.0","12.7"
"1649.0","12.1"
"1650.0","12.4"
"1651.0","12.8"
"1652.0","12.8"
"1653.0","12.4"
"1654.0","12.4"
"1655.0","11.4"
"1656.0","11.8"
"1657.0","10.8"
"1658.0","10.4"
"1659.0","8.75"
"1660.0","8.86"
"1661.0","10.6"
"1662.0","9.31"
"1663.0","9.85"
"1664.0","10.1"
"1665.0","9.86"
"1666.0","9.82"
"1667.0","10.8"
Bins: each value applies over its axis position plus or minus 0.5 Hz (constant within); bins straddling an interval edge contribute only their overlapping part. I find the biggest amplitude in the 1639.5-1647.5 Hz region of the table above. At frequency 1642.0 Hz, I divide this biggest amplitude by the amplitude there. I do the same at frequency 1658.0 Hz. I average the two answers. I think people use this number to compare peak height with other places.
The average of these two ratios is 1.30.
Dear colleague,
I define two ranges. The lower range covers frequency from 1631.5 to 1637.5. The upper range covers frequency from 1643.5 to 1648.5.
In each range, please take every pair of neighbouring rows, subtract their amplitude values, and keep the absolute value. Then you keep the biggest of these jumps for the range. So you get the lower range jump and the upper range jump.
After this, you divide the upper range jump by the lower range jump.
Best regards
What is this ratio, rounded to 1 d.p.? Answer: 2.1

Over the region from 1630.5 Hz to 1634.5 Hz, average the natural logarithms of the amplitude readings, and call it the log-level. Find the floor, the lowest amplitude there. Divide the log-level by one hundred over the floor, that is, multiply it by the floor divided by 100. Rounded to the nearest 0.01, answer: 0.46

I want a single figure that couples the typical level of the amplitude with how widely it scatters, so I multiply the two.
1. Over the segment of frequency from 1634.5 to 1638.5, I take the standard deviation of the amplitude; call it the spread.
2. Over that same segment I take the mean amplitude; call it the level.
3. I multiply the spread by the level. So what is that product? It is 4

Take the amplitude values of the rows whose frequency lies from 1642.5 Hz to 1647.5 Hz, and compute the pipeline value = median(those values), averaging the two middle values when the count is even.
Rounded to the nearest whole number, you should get 16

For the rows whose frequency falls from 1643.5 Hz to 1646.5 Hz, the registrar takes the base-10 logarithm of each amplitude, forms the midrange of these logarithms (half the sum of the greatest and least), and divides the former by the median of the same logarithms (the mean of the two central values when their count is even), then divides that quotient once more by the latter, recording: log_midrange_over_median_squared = 0.83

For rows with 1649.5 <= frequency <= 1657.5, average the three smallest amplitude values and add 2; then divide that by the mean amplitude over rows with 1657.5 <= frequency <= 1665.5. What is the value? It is 1.37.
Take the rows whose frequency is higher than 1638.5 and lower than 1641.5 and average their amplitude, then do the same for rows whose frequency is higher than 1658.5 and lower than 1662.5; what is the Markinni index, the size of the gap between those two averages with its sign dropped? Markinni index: 6.5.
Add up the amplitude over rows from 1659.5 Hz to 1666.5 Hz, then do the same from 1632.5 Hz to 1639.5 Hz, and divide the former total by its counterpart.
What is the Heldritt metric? 0.57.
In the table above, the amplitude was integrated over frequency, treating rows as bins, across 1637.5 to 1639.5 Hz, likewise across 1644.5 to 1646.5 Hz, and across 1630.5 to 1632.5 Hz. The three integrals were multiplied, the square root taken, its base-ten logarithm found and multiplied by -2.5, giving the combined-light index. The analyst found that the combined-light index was -5.7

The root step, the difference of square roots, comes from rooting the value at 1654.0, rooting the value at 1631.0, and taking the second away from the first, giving -0.52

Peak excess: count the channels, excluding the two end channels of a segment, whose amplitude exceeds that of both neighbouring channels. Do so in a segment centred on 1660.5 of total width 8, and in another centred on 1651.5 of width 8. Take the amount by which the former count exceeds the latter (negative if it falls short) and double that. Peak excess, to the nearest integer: 2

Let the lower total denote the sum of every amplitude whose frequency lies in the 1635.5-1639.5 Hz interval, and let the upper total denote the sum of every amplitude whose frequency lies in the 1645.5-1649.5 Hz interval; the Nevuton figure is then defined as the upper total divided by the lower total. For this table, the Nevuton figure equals 0.85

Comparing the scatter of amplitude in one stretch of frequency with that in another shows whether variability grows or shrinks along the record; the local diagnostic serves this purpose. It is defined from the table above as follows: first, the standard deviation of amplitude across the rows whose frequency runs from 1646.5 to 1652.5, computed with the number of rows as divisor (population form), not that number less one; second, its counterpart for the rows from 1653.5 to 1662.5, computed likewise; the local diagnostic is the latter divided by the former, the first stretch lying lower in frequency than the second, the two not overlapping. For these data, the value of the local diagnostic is 1.0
